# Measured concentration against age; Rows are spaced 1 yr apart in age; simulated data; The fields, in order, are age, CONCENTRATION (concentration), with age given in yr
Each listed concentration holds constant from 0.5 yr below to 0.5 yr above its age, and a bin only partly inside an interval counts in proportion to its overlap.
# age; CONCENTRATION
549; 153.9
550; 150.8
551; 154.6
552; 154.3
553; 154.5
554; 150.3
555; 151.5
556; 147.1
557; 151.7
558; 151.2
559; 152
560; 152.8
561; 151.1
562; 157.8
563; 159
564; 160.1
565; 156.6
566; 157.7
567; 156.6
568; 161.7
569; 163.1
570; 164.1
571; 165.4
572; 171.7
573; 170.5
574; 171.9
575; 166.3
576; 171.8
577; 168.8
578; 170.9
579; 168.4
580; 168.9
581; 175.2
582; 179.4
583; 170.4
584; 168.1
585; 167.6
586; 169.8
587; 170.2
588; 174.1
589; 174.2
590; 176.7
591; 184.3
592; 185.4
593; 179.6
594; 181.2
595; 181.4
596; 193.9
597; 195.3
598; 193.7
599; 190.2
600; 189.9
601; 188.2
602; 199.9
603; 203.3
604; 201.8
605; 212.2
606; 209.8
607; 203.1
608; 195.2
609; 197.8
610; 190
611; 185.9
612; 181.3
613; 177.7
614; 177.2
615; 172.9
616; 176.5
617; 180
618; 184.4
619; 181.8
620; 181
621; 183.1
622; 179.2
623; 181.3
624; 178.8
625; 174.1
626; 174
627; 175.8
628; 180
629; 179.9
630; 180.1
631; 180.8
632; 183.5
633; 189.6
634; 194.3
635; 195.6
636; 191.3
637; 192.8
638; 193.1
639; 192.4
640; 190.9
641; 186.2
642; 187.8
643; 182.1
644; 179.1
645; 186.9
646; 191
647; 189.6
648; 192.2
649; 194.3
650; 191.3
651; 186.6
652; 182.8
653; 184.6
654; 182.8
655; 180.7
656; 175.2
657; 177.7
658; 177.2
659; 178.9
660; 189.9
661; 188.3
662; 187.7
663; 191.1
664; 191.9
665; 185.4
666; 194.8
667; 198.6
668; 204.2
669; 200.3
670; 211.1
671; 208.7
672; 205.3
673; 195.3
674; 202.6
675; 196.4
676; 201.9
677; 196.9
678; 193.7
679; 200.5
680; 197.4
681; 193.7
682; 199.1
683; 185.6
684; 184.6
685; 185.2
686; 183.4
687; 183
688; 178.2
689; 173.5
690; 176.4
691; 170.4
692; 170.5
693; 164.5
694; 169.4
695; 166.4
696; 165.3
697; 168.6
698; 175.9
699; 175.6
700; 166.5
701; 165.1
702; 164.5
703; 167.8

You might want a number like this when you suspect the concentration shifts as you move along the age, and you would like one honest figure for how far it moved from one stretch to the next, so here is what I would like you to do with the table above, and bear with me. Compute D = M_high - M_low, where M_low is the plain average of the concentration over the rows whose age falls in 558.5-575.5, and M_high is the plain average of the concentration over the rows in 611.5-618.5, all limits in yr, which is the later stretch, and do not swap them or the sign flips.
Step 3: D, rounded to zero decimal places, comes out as 17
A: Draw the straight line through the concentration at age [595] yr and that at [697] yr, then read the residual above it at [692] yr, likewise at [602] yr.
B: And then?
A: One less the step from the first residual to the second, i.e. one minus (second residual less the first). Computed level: -17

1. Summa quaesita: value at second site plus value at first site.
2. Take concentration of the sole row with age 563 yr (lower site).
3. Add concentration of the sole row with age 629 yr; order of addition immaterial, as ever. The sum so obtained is 339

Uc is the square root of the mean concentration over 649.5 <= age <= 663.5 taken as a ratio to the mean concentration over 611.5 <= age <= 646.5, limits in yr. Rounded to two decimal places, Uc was 1.00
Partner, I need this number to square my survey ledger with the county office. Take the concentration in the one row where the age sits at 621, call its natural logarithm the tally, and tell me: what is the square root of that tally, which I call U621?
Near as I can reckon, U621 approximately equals 2.28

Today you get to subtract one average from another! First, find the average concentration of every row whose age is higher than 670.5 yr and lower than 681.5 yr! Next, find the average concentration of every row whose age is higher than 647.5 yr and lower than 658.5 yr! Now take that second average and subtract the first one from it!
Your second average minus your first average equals -15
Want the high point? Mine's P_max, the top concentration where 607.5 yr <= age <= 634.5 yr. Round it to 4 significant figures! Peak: 197.8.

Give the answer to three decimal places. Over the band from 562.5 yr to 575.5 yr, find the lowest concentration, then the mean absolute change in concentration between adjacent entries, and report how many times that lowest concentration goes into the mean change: 0.016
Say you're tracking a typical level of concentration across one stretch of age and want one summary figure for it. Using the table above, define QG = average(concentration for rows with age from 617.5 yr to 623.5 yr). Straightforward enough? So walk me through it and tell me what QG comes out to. 182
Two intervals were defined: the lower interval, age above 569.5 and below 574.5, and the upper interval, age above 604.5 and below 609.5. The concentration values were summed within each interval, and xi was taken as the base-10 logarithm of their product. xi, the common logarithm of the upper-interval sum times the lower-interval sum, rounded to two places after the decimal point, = 5.93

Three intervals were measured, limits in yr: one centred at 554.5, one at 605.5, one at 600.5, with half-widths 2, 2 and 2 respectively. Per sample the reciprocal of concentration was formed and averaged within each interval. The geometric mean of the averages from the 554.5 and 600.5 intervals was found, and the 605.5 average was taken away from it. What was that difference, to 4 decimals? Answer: 0.0010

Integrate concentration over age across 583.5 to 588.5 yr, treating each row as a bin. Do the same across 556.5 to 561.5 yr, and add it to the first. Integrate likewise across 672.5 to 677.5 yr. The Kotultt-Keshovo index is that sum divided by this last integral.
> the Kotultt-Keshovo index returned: 1.62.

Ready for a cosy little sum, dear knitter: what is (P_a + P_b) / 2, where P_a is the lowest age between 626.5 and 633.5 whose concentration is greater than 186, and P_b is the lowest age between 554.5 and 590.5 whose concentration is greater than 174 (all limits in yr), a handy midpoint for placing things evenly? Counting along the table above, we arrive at 607.0 yr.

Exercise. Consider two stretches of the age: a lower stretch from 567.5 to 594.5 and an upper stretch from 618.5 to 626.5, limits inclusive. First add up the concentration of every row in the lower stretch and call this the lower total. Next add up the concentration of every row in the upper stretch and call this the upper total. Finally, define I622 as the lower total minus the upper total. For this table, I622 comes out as 3206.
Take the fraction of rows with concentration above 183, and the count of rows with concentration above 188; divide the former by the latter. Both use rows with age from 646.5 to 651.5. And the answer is 0.250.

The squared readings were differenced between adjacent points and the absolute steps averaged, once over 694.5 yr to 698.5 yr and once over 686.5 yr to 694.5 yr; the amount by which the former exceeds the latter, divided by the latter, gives -0.1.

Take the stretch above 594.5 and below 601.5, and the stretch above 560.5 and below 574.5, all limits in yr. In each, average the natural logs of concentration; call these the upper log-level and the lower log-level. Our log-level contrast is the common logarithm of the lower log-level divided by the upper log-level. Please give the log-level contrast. -0.014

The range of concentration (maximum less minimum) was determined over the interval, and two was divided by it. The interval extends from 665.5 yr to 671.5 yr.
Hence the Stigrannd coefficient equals 0.123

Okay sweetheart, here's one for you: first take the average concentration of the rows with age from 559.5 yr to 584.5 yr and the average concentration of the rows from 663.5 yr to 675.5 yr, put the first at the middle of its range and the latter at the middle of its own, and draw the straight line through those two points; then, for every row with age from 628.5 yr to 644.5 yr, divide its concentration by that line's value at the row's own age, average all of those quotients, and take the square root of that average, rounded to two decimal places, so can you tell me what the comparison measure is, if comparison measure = 1.00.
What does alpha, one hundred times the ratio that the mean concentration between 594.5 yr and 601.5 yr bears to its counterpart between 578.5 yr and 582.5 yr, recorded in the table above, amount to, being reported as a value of 110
